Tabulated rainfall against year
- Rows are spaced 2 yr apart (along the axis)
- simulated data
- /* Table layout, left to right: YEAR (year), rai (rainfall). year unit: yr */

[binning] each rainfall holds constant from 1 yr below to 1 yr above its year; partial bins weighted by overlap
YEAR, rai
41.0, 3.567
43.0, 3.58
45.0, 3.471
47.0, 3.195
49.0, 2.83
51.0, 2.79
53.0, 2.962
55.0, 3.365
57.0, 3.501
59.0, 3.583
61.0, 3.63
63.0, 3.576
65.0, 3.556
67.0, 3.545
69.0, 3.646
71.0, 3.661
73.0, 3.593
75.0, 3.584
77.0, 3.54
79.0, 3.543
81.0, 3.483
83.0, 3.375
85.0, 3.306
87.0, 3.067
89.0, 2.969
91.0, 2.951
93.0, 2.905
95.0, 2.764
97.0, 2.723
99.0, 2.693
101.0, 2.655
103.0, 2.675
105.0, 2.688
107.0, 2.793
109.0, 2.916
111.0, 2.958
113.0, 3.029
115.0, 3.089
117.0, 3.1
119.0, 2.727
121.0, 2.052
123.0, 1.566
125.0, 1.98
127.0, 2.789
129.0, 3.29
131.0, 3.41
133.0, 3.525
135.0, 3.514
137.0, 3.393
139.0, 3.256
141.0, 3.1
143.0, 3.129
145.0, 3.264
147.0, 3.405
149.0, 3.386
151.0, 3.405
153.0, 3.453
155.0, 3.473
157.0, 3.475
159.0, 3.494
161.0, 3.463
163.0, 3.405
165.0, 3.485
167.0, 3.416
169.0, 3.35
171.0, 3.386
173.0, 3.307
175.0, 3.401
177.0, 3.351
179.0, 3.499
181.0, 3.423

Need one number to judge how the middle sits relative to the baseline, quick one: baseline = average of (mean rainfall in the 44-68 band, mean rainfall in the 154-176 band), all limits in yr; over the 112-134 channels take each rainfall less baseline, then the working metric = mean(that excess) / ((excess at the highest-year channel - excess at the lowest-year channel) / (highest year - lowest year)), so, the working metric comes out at -24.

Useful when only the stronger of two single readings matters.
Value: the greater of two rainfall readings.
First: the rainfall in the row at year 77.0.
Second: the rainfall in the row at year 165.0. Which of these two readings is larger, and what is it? 3.54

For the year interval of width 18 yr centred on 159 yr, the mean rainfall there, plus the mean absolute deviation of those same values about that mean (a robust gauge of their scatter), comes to 3.48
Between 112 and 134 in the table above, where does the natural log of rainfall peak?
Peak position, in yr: 133.0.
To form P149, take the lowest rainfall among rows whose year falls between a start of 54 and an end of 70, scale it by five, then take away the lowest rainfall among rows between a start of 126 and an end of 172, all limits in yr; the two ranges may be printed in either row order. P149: 14.0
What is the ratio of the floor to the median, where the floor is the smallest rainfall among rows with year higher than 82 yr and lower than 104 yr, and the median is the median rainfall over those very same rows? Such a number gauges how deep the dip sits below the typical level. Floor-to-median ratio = 0.91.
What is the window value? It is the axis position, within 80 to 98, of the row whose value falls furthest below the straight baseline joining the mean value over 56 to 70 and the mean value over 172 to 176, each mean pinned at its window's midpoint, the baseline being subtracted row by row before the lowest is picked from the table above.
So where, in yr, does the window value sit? 97.0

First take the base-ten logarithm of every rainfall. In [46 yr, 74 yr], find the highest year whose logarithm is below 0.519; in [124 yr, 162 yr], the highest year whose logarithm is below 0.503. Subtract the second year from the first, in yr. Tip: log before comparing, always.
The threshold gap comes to -90 yr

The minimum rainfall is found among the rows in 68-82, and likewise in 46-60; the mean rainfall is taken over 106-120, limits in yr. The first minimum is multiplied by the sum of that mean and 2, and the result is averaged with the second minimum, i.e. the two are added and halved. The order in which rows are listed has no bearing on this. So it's 10.0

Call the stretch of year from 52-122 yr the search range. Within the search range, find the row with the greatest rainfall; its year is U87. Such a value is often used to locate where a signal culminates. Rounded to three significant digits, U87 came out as 71.0 yr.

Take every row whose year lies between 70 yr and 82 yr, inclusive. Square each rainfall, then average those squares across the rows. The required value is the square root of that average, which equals 3.57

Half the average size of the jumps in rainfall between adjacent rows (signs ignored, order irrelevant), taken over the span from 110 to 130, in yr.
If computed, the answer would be 0.19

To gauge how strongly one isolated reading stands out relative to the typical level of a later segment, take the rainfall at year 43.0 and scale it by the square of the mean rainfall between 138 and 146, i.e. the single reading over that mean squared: 0.35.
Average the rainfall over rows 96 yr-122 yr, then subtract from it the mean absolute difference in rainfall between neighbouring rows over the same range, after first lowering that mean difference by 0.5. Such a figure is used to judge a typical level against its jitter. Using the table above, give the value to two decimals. 3.15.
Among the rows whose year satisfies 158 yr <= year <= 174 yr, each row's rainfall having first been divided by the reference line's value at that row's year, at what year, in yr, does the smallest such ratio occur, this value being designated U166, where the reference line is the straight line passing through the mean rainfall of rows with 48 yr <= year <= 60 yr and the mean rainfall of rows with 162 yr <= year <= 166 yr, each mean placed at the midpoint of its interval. 173.0 yr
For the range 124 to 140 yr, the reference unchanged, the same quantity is 125.0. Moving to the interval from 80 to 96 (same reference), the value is 95.0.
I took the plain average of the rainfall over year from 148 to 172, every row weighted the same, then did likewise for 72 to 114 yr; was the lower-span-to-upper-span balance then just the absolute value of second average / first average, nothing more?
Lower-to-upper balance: 0.89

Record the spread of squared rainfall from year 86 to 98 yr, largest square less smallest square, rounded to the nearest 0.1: 2.0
